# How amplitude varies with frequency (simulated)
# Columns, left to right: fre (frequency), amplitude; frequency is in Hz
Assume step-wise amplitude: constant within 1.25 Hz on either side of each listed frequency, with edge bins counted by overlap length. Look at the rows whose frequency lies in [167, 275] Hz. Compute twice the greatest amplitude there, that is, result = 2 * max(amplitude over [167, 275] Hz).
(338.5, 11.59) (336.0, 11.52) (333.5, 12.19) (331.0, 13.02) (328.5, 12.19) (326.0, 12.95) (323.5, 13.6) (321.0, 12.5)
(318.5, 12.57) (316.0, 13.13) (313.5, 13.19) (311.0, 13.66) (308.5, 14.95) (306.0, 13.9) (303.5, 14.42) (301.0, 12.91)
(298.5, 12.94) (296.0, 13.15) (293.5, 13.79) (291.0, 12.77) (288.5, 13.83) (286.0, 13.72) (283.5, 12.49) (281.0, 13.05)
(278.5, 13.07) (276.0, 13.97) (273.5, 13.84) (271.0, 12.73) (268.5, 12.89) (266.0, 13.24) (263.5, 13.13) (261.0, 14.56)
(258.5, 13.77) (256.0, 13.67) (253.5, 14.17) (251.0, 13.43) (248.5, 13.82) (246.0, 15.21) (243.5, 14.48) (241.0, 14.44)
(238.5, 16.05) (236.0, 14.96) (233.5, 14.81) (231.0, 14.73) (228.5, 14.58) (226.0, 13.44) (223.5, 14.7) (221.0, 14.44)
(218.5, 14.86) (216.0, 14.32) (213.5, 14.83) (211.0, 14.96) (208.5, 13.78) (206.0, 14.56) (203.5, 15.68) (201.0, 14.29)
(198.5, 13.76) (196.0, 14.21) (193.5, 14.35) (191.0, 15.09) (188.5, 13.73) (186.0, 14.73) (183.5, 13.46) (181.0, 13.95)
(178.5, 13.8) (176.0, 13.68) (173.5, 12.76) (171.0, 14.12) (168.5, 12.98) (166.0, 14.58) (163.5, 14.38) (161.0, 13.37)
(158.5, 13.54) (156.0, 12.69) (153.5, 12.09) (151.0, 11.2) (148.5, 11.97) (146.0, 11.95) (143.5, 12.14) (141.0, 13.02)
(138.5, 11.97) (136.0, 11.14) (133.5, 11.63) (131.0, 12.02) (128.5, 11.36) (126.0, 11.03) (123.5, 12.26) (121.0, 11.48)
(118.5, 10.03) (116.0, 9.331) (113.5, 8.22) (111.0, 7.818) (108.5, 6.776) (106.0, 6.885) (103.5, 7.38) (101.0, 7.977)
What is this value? 32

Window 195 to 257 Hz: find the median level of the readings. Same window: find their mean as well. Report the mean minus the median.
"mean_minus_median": 0.01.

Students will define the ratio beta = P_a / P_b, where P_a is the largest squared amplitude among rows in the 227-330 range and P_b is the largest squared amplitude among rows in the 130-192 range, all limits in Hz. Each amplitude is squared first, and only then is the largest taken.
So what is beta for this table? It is 1.13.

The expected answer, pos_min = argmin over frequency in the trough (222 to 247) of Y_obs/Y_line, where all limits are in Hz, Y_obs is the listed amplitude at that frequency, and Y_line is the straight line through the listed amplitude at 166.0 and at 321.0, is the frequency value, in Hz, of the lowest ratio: 226.0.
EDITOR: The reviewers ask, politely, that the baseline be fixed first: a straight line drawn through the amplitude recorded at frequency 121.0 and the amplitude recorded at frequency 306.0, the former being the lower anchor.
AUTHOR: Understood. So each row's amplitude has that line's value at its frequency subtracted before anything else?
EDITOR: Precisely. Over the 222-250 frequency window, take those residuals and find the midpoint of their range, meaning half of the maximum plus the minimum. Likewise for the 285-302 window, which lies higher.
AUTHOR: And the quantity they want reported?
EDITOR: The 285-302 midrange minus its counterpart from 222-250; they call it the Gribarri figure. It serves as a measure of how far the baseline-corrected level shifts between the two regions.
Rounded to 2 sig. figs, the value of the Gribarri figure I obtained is -2.2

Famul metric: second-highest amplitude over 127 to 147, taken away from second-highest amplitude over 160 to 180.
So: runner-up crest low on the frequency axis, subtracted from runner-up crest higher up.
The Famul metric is 2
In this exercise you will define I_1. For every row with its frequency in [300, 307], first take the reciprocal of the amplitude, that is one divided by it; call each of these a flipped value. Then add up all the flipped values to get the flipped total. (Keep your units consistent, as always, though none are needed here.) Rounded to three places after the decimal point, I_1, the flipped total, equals 0.219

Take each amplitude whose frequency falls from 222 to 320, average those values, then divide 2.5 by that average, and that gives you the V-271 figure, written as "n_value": 0.181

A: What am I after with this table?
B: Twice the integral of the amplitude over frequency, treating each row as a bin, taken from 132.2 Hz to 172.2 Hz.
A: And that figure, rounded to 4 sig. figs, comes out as 1014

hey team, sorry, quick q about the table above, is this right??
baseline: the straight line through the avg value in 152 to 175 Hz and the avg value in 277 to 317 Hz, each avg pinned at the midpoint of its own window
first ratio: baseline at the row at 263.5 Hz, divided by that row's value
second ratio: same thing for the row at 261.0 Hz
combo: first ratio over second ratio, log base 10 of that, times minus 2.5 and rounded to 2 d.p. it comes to -0.11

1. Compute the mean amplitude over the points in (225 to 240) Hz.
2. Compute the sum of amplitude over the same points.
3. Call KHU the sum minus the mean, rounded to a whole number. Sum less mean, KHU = 74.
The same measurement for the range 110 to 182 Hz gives 338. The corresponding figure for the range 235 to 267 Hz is 171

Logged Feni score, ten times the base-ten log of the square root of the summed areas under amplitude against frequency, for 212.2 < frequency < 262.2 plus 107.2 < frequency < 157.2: 15.5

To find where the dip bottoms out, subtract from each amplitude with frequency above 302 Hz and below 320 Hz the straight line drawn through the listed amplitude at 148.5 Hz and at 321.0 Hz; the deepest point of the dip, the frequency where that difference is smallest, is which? 318.5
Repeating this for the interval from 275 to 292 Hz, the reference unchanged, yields 283.5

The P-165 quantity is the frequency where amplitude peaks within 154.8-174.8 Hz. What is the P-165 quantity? 166.0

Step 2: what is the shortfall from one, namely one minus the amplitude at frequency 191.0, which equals -14.1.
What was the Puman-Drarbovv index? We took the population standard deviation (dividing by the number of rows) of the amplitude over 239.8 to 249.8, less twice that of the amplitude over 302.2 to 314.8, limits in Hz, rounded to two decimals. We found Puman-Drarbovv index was -0.73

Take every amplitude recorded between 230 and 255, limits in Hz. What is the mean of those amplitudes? 14.6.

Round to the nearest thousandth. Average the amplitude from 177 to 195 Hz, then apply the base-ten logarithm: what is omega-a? 1.151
